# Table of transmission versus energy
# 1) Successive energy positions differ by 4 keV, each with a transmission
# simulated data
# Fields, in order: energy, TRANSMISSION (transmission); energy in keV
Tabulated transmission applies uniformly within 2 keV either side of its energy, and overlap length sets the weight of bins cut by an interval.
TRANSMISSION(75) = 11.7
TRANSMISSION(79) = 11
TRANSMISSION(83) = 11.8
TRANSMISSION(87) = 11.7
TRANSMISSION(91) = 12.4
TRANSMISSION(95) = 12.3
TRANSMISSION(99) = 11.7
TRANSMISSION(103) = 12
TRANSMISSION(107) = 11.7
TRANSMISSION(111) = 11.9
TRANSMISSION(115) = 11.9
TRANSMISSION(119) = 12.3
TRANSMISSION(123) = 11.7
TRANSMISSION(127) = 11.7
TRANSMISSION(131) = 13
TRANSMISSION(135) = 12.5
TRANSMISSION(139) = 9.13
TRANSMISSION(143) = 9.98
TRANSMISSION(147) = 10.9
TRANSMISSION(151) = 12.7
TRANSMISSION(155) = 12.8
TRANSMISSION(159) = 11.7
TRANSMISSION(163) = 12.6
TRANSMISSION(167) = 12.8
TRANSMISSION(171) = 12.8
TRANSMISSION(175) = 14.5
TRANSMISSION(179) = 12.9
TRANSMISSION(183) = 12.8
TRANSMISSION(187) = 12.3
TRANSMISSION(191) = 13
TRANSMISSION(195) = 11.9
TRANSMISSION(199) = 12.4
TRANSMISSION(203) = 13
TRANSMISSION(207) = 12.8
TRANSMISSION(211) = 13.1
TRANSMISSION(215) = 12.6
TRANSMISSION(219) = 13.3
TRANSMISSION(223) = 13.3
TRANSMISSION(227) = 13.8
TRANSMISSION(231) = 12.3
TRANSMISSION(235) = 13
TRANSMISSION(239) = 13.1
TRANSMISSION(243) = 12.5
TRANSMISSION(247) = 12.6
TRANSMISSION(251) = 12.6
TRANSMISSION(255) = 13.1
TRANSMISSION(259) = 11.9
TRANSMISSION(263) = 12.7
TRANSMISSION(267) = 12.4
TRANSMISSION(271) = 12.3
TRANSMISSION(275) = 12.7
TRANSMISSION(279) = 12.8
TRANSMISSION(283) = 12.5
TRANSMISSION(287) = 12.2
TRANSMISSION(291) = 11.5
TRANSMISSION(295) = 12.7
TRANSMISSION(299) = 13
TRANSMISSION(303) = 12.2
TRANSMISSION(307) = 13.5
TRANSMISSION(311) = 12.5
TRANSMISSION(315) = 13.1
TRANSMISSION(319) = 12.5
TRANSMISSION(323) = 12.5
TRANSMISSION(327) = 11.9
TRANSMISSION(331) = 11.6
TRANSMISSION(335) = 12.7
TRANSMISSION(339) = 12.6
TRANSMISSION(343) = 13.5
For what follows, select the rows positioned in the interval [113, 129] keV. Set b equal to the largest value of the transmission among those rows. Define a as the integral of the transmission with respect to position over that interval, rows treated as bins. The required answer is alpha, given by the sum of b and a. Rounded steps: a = 190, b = 12.3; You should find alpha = 203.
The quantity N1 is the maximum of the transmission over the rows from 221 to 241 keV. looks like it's 13.8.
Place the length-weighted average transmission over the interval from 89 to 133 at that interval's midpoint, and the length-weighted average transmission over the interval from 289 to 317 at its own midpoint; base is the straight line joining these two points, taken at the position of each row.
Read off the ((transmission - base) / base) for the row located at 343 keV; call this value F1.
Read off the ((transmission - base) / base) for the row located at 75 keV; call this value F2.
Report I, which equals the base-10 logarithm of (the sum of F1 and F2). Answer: -1.43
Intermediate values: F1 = 0.06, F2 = -0.02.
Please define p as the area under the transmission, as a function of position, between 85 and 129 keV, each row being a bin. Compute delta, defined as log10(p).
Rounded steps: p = 525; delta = 2.72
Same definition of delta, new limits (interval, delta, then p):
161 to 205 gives 2.75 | 564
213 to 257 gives 2.75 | 569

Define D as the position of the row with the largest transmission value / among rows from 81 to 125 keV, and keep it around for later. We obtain 91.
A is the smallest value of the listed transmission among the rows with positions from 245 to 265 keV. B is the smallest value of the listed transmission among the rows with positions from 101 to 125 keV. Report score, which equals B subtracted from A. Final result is 0.20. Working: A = 11.9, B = 11.7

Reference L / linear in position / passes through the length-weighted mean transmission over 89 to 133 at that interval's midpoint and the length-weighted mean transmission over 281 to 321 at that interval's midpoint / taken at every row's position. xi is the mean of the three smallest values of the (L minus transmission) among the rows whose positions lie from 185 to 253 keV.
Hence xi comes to -1.1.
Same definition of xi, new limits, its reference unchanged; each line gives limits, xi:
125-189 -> -1.3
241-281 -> -0.4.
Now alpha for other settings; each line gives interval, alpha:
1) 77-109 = 391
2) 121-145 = 285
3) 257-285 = 362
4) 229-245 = 217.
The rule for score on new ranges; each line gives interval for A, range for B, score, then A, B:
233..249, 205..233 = 0.20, 12.5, 12.3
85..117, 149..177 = 0.00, 11.7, 11.7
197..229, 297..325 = 0.20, 12.4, 12.2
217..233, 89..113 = 0.60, 12.3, 11.7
